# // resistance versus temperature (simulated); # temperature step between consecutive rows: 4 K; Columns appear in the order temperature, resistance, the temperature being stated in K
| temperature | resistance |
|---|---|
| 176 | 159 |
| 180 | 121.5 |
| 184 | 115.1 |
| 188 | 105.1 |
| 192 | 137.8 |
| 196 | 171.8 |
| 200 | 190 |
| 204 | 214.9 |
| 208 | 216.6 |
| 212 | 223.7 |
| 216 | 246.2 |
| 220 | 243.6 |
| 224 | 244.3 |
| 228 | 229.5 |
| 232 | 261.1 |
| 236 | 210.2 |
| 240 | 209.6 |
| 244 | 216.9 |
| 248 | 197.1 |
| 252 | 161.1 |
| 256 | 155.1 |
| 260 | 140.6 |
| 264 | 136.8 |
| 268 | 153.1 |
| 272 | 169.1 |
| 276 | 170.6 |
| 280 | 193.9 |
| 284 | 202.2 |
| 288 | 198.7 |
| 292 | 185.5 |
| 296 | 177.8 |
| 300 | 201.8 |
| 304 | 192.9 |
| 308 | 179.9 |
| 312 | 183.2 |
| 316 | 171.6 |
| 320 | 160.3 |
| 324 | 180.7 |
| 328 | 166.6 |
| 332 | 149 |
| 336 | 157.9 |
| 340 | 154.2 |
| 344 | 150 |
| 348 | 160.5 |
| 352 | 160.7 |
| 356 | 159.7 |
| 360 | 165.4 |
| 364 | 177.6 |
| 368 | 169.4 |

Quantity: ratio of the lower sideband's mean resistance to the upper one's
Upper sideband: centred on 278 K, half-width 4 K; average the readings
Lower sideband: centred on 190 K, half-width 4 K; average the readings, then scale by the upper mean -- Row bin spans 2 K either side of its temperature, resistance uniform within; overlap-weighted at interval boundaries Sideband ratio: 0.67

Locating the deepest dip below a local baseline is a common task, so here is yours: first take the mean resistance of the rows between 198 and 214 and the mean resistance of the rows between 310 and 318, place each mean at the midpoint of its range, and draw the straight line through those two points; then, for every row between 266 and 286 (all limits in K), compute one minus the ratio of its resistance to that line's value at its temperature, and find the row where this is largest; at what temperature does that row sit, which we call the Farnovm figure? 268 K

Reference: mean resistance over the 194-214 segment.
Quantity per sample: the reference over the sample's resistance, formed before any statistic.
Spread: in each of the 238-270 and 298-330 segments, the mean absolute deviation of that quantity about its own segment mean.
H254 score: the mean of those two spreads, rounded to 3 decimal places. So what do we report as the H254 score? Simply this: 0.123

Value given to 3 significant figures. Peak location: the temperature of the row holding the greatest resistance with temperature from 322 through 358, 324 K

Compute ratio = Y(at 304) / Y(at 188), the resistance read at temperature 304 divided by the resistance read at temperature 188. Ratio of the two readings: 1.8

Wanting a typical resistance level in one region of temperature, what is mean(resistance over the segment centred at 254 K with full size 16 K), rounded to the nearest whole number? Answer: 163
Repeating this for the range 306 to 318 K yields 178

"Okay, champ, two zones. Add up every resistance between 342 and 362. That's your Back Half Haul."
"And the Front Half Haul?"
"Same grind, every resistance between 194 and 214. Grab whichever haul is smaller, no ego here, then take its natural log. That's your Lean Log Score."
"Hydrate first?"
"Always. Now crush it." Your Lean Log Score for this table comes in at 6.68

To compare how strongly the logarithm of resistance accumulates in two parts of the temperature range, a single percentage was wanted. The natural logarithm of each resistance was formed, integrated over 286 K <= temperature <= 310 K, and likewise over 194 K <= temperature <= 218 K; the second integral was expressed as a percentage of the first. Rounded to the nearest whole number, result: 102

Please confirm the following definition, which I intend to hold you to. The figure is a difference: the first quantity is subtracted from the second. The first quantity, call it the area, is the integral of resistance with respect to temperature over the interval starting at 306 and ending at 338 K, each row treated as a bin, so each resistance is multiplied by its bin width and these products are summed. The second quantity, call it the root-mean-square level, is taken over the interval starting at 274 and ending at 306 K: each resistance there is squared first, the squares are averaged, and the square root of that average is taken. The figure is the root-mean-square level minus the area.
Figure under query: -5206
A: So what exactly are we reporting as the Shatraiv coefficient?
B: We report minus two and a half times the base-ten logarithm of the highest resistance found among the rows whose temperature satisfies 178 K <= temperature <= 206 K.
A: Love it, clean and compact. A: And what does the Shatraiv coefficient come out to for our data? -5.83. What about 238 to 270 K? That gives -5.84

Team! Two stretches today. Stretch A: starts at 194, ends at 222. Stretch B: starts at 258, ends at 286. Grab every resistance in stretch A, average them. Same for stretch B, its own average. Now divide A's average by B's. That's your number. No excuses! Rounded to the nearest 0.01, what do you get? 1.29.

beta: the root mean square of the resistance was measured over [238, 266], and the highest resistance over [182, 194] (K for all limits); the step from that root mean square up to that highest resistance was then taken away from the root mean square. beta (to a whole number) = 215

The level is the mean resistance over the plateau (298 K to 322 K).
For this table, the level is 182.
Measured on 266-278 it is 164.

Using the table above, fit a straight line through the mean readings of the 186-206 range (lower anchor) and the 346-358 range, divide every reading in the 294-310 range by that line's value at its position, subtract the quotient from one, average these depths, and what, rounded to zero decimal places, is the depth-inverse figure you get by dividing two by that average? -12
